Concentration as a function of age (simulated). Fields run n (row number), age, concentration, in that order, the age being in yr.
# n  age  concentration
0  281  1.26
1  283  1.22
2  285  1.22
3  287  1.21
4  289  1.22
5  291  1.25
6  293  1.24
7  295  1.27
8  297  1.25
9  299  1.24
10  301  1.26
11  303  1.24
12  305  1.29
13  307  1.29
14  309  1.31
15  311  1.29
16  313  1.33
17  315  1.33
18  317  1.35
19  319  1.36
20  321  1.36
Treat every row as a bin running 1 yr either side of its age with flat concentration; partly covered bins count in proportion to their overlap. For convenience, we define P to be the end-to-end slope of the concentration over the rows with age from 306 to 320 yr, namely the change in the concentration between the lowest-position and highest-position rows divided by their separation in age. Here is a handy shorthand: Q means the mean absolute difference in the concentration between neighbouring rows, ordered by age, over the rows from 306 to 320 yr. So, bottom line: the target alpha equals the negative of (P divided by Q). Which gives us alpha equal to -0.32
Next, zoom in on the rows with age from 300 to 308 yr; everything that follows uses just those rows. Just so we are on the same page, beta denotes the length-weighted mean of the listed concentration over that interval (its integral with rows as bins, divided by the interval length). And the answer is 1.27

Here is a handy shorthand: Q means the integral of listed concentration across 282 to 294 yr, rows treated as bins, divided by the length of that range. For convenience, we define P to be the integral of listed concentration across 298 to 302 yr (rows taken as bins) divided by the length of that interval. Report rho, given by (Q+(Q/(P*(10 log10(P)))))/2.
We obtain 1.12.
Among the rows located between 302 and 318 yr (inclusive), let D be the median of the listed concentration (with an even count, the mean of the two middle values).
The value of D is 1.30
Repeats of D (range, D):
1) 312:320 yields 1.34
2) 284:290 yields 1.22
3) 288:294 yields 1.24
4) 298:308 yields 1.26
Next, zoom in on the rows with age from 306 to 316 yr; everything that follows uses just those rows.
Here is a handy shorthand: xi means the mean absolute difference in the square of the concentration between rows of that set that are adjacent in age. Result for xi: 0.052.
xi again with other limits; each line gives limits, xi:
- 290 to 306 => 0.057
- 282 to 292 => 0.031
